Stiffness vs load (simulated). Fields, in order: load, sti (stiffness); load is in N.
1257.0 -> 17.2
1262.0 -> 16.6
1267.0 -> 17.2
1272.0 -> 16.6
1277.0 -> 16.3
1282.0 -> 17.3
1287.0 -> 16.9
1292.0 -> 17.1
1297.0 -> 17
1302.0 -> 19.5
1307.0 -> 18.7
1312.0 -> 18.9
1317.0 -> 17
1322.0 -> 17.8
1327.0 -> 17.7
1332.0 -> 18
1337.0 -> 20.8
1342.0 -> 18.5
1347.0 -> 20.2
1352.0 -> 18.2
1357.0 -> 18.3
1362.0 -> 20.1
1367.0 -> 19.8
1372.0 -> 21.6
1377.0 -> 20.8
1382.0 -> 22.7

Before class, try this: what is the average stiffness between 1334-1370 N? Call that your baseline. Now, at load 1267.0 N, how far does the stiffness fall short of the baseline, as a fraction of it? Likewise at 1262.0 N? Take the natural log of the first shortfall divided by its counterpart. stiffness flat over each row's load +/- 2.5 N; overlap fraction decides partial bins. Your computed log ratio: -0.24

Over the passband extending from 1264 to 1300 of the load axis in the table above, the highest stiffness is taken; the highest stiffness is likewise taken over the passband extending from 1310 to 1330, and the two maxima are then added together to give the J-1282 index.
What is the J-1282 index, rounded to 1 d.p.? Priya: 36.2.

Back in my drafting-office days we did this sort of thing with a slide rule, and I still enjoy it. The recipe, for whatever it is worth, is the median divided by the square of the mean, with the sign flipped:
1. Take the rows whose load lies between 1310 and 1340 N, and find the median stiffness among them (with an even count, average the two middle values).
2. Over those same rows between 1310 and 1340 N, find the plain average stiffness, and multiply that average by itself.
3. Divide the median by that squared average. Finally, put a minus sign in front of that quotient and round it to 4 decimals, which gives -0.0531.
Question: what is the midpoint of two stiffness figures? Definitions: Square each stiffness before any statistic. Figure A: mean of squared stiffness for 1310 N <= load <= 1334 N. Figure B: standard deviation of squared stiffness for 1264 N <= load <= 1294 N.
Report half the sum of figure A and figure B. 166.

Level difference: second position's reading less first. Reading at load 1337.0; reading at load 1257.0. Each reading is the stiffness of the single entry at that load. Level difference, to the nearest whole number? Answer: -4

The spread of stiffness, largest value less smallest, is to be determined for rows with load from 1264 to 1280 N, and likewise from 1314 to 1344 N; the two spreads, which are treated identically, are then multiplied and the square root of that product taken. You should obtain 1.85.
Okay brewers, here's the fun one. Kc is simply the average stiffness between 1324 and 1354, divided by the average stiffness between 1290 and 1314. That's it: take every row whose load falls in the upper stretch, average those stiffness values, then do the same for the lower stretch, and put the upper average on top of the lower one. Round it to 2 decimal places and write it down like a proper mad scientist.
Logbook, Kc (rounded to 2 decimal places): 1.04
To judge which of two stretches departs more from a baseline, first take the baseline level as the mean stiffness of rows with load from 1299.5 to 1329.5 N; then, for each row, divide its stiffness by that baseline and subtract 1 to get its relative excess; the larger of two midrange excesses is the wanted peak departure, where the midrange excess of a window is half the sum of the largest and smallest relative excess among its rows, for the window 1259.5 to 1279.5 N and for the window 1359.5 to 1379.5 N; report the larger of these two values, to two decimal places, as 0.13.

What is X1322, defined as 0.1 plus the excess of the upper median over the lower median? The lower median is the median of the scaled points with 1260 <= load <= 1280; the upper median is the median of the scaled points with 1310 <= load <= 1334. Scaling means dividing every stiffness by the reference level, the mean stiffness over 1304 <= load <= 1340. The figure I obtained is 0.17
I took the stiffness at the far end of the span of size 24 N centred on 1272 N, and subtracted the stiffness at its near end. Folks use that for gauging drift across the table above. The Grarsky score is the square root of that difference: 0.8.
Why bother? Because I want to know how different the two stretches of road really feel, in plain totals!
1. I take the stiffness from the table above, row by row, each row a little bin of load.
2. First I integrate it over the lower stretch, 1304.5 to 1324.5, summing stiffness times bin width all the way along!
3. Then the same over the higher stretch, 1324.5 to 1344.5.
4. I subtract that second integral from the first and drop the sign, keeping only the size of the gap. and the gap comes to 13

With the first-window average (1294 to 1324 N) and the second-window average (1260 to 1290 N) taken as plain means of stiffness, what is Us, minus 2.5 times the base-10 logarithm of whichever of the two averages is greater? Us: -3.15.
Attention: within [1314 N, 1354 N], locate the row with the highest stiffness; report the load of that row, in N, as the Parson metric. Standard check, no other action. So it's 1337.0 N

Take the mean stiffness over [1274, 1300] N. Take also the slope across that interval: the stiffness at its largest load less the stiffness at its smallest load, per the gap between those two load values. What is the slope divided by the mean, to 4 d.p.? 0.0021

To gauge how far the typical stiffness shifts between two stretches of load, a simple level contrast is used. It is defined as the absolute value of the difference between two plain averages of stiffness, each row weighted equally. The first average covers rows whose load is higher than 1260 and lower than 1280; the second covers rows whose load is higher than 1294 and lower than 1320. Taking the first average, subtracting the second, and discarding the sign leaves 1.5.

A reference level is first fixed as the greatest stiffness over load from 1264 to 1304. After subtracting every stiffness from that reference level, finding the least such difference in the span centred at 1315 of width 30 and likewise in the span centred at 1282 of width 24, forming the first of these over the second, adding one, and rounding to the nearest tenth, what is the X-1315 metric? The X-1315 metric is 1.0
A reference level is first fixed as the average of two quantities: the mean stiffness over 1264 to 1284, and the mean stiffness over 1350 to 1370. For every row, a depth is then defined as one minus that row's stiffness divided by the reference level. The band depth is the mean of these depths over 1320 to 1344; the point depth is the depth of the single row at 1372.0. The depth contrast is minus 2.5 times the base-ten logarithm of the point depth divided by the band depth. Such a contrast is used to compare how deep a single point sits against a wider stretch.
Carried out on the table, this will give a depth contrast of -2.0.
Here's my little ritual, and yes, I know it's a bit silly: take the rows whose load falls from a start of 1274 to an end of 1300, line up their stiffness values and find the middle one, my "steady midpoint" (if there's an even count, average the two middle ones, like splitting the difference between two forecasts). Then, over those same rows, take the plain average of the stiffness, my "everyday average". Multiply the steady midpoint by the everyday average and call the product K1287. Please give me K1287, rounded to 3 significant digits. 288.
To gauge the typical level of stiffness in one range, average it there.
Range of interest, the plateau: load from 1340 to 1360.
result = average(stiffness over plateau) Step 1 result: 18.8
